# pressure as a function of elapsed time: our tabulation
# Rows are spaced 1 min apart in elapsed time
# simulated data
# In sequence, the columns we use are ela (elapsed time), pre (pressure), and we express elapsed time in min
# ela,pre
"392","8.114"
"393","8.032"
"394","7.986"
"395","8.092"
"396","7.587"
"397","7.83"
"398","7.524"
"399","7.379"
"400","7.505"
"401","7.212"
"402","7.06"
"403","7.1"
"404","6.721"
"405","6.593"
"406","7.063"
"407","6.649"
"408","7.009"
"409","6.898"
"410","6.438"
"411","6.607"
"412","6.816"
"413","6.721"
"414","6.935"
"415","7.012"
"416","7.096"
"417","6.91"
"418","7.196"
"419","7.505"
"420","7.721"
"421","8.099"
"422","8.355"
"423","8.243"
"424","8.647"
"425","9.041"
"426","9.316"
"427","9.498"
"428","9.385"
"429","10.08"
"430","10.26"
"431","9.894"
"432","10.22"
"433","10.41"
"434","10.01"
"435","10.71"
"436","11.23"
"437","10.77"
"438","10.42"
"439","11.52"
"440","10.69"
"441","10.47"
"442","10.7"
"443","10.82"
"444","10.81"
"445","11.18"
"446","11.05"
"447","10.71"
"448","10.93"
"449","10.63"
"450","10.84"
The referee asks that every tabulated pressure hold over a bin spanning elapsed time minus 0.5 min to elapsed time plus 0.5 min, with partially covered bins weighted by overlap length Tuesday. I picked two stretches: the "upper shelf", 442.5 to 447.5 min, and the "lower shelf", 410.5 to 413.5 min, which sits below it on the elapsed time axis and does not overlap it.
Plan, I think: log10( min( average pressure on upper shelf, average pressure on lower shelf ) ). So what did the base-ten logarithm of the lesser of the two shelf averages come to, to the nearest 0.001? 0.827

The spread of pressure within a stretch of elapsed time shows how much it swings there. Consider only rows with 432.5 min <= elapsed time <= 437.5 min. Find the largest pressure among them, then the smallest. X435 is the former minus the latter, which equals 1.2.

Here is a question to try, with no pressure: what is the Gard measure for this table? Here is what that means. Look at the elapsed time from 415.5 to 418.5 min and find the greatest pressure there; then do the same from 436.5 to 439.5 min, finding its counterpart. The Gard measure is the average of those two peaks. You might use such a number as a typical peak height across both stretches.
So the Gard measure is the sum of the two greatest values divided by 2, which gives 9.4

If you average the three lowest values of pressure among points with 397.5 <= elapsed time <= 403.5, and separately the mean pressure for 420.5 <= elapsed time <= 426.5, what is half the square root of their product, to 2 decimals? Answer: 3.92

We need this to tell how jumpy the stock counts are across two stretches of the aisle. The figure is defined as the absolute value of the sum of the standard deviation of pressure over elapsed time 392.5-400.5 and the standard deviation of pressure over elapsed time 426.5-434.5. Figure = 0.6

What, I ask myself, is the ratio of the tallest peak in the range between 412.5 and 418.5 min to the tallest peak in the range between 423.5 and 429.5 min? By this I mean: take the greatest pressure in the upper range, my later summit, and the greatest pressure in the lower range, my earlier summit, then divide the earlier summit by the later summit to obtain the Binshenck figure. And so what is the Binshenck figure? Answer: 0.71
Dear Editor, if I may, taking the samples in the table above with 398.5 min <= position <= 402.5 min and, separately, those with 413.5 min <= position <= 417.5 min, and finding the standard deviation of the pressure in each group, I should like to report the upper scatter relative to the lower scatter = 0.43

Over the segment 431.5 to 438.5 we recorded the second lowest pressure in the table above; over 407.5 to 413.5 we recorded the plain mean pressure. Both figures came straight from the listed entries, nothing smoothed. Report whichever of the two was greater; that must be 10.2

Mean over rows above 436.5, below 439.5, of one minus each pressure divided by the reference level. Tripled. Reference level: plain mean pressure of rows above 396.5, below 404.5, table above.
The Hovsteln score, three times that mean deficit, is -1.5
